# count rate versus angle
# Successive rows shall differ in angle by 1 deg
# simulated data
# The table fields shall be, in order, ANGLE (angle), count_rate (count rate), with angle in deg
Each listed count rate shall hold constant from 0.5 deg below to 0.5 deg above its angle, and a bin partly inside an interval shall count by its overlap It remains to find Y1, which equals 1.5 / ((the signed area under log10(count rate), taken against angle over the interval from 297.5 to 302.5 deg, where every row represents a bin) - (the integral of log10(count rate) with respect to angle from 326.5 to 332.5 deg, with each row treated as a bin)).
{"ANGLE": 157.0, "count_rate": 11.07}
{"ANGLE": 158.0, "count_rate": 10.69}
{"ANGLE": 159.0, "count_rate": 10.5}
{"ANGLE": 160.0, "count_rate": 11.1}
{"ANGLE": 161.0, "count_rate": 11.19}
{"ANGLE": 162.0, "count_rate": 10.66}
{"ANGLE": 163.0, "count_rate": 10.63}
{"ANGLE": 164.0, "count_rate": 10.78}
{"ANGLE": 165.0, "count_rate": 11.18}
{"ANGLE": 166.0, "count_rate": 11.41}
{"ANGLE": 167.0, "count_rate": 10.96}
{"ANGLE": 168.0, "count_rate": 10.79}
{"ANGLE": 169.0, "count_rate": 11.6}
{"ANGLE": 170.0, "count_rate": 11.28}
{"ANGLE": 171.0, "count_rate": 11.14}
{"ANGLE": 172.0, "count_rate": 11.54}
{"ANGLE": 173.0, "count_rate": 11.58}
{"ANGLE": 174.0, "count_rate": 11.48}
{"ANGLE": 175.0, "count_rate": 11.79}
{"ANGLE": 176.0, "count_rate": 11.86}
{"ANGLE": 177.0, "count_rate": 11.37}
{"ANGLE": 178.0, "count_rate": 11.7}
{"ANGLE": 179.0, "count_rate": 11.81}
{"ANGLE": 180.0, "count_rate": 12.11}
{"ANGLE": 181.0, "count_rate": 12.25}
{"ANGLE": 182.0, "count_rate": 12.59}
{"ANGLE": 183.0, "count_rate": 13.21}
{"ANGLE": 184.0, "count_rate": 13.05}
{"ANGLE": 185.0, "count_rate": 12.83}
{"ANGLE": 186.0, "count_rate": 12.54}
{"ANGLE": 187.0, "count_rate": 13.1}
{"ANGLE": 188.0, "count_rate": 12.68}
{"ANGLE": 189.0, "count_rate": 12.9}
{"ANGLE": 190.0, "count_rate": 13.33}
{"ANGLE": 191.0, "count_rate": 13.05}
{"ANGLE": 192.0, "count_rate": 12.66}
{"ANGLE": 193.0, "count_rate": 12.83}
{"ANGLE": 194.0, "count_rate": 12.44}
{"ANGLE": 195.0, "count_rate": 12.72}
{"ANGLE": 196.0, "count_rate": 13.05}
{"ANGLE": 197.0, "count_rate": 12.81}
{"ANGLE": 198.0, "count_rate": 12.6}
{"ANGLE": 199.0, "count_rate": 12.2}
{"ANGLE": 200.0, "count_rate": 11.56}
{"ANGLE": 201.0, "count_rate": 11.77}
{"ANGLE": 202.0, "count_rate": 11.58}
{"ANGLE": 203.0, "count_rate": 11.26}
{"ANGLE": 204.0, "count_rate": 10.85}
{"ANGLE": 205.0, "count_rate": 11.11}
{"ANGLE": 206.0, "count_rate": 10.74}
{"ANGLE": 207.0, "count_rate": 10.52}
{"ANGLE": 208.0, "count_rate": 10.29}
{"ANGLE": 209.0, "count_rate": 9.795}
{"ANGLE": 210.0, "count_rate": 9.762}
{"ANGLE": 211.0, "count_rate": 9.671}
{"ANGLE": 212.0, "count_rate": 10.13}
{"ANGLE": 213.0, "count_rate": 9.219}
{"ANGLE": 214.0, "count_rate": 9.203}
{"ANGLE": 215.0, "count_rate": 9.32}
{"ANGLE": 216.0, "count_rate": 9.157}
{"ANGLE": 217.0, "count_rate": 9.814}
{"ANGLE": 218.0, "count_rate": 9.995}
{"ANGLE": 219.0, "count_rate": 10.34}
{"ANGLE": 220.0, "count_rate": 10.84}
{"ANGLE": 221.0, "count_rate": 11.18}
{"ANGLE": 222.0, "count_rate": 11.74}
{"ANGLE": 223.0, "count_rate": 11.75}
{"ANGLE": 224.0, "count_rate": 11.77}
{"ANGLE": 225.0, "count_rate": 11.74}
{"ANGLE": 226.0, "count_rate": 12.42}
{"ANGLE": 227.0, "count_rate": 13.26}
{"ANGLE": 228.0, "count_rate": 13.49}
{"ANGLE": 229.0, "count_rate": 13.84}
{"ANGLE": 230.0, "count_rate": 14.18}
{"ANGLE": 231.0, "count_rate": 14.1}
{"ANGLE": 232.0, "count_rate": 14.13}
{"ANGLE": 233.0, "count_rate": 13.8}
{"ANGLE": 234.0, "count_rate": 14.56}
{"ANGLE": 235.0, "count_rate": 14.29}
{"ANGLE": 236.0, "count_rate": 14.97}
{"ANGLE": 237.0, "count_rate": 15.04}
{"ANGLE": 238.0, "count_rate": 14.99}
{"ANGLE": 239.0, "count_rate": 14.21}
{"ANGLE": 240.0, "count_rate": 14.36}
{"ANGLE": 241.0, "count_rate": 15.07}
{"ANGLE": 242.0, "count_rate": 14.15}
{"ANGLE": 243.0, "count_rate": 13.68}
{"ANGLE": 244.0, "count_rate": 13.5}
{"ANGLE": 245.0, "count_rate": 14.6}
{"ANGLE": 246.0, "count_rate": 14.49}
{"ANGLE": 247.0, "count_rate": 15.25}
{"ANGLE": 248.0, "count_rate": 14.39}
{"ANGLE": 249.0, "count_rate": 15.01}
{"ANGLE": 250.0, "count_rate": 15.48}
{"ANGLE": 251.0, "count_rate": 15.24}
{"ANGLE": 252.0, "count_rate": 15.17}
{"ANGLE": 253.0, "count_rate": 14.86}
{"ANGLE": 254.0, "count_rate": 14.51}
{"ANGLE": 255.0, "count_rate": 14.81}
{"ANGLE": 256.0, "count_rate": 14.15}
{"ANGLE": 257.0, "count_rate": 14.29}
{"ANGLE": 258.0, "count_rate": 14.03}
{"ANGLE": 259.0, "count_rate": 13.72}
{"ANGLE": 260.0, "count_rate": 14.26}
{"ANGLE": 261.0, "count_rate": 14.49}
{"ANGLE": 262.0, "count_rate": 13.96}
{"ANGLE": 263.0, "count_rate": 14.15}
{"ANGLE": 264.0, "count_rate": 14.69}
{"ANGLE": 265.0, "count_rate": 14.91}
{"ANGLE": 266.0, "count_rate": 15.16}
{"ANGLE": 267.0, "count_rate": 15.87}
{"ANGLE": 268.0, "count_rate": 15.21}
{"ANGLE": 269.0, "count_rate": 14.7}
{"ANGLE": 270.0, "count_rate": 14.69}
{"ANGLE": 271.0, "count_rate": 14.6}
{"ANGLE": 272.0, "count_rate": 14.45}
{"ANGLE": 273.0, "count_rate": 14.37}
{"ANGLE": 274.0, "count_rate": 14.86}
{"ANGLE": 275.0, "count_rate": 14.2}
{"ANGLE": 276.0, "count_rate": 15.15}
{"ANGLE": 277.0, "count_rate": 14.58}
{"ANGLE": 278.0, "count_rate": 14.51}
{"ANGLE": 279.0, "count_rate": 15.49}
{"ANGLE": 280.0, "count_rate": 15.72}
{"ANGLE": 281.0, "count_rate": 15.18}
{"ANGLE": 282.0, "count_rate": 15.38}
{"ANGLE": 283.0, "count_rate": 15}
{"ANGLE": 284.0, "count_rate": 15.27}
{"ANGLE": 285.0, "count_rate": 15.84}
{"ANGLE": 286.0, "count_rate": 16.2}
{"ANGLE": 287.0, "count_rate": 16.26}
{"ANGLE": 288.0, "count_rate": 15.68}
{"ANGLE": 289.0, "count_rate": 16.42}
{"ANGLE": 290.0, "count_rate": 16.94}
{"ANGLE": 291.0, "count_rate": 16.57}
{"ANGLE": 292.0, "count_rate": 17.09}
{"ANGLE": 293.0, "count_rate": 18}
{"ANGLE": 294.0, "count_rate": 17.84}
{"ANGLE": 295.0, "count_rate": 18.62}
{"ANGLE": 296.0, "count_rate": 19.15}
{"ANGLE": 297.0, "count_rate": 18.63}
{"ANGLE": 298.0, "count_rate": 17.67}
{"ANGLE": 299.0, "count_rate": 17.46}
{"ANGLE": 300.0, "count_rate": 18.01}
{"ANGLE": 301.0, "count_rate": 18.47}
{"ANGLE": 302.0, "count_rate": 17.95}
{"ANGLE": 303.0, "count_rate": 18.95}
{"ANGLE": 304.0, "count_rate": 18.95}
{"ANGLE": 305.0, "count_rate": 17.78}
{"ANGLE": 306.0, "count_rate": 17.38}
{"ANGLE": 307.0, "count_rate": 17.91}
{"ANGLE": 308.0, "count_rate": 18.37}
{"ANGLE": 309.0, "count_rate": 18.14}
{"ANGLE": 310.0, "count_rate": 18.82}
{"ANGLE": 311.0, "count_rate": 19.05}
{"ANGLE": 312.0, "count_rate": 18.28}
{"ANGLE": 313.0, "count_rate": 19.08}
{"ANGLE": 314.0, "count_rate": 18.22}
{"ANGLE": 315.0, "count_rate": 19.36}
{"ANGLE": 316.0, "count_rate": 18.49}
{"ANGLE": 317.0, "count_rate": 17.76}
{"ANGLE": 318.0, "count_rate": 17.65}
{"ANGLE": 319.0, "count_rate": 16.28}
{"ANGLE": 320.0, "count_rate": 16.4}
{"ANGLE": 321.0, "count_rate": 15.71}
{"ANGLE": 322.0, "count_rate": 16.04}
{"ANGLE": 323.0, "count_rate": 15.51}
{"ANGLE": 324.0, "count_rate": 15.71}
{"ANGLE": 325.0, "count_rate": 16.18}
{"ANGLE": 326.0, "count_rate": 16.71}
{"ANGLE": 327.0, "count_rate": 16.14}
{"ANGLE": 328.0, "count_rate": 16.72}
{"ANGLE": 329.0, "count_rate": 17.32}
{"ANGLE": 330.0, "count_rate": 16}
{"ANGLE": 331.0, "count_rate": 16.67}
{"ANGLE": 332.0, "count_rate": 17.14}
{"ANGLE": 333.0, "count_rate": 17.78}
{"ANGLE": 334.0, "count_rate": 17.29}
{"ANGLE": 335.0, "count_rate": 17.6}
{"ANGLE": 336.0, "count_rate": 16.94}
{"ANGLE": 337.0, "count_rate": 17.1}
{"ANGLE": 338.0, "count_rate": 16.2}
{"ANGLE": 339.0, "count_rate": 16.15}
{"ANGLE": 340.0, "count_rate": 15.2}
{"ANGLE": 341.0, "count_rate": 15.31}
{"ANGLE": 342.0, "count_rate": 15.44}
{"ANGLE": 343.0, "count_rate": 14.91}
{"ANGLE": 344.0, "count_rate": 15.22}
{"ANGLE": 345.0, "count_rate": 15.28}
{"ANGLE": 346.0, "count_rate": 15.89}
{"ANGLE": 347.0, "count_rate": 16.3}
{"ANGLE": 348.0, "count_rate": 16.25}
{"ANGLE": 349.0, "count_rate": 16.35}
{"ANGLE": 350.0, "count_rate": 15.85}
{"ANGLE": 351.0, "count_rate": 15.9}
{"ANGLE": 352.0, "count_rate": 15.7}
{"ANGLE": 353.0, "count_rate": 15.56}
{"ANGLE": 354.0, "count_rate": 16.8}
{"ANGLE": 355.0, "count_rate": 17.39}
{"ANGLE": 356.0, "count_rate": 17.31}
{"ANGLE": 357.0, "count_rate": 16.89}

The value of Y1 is -1.4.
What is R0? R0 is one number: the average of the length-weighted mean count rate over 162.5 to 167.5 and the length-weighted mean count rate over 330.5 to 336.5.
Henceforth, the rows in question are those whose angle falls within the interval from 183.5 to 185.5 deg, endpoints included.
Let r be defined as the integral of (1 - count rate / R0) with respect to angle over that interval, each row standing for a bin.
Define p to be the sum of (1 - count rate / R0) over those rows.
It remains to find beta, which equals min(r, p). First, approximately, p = 0.2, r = 0.2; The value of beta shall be 0.2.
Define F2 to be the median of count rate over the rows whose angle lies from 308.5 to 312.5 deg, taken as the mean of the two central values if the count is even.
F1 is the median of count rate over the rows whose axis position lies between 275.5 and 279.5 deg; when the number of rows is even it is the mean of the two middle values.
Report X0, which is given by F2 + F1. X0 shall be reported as 33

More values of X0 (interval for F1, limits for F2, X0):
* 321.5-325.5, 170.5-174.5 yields 27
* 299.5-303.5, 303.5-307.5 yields 36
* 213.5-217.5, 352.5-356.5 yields 26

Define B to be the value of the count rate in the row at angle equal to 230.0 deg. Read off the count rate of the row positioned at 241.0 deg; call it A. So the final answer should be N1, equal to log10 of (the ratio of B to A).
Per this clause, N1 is -0.026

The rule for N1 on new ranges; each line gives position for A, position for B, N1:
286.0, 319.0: 0.002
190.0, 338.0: 0.085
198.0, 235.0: 0.055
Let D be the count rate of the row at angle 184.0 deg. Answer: 13.05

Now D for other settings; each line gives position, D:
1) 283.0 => 15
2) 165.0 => 11.18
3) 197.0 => 12.81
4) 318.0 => 17.65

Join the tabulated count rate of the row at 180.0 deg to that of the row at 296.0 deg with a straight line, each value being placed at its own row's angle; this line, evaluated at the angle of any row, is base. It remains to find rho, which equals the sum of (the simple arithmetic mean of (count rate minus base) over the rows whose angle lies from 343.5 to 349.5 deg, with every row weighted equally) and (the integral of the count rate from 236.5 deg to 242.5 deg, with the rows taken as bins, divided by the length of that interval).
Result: 8.3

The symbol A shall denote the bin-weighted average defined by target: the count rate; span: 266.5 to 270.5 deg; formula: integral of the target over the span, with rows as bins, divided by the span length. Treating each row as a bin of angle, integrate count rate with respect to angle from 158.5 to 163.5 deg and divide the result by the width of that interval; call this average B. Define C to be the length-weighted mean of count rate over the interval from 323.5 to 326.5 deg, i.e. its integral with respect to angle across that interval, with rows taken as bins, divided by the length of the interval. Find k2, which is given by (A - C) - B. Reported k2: -12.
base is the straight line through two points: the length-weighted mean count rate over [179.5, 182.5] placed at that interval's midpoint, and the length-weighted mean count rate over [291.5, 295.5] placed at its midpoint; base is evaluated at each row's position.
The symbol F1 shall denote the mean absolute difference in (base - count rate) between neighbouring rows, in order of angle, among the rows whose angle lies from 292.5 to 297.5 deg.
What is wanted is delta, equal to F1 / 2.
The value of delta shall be 0.25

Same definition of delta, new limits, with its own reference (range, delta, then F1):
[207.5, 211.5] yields 0.13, 0.26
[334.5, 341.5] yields 0.24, 0.49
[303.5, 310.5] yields 0.29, 0.58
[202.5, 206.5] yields 0.18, 0.36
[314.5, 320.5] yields 0.33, 0.67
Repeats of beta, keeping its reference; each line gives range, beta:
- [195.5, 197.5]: 0.2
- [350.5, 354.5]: -0.5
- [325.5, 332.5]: -1.3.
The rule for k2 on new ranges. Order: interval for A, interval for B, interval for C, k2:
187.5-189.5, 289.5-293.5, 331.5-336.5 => -22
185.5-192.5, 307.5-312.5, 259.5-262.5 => -20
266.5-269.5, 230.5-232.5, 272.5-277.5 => -13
